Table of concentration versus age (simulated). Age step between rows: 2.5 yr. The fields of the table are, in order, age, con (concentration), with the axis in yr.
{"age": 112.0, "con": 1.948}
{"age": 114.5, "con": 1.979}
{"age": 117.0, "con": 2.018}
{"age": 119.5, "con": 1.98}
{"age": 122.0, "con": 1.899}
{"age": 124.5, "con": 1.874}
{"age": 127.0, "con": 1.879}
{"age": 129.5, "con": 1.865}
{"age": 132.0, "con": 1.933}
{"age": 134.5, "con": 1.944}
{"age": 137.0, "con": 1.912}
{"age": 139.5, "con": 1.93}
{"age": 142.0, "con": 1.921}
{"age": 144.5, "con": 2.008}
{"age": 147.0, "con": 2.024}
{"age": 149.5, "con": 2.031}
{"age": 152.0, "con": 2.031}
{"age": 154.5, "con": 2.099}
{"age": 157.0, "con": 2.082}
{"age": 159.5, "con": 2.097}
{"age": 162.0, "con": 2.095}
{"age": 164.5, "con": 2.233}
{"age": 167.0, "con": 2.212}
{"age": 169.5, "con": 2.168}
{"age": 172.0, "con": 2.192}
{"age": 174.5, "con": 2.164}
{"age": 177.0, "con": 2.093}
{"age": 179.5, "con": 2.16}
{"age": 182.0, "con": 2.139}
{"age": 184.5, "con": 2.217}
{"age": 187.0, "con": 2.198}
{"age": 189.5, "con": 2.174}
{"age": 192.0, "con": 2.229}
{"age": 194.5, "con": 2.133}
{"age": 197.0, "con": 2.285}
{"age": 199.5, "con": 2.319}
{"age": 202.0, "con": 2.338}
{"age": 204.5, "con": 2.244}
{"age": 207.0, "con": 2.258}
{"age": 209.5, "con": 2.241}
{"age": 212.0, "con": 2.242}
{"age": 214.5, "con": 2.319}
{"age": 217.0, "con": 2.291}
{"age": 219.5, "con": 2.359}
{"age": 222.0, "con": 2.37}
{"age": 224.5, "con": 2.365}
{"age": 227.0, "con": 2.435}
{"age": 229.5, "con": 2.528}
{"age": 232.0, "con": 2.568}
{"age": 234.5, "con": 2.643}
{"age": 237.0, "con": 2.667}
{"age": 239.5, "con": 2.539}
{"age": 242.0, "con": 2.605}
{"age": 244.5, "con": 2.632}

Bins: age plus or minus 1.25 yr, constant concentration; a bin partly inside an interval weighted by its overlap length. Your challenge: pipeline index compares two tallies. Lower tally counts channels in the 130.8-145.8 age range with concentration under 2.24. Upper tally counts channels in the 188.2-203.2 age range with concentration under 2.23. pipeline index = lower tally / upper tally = 2.0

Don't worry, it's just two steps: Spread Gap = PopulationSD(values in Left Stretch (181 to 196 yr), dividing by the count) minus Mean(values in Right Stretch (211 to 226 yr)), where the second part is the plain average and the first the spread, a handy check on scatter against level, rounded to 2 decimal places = -2.29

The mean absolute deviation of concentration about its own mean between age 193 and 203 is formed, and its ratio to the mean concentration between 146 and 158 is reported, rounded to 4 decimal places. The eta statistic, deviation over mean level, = 0.0331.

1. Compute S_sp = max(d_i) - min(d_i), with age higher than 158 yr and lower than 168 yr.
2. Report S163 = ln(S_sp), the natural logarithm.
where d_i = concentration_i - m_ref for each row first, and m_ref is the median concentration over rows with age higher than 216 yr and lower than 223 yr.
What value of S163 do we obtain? -1.98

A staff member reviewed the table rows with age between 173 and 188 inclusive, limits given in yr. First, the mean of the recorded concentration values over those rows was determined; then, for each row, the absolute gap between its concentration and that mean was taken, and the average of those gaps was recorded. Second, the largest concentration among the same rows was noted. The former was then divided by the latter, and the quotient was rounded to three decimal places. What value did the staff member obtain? 0.014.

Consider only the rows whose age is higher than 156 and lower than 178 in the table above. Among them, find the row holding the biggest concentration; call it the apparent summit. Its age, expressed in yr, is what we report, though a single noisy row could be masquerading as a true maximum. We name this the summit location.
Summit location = 164.5 yr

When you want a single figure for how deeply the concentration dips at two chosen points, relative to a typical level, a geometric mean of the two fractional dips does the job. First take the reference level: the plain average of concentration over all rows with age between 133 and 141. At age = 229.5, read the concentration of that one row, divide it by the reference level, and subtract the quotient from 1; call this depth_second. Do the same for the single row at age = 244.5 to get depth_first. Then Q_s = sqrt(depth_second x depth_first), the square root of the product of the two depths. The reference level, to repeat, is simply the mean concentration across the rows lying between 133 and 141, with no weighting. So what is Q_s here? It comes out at 0.34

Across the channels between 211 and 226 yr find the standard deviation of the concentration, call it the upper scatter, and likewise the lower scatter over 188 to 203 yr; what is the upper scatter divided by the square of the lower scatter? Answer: 8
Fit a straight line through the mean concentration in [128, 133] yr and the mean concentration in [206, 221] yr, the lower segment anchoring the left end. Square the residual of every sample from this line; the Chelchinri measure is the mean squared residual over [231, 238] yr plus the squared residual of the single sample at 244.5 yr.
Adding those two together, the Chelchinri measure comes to 0.10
